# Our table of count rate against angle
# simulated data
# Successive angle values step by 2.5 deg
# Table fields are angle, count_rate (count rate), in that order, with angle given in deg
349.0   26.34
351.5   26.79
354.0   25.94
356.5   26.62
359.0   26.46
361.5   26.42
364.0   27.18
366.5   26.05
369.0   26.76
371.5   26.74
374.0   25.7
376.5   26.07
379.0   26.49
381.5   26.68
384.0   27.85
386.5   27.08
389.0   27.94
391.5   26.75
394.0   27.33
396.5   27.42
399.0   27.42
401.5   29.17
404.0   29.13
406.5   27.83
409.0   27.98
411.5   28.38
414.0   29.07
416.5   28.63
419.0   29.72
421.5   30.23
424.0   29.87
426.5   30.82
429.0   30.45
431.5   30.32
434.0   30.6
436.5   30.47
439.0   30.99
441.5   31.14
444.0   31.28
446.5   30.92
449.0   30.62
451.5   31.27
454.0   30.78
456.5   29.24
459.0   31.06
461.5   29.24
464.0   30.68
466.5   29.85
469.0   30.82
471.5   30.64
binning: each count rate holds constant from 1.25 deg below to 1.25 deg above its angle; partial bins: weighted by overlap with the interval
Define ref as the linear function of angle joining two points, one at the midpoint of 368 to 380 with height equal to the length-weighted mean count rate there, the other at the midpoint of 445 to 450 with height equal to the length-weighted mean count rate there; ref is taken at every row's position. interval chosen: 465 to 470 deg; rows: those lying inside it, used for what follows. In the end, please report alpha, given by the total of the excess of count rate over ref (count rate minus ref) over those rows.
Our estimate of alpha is -3.4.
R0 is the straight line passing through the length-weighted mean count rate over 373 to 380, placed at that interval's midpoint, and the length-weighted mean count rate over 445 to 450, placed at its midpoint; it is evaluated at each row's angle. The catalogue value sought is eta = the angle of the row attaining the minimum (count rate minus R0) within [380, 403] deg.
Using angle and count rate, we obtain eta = 391.5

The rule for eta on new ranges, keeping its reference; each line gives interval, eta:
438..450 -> 449.0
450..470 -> 461.5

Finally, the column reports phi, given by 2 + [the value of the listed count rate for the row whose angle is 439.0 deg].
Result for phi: 33.0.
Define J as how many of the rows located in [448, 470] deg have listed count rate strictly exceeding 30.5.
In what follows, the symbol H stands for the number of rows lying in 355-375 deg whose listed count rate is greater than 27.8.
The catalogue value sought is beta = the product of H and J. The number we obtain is 0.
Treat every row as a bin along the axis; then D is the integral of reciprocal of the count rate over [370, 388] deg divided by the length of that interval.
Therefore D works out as 0.0375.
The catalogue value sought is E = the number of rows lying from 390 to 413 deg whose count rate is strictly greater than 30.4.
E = 0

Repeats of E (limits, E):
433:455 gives 9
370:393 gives 0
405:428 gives 1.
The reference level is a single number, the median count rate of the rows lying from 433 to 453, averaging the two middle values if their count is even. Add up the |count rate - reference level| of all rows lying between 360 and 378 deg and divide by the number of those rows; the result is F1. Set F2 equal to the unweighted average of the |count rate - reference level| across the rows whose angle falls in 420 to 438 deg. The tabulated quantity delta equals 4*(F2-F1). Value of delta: -16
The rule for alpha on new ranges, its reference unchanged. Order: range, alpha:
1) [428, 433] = 1.3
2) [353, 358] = 2.2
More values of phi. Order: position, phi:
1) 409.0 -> 30.0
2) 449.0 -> 32.6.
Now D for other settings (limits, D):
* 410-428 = 0.0339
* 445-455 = 0.0324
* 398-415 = 0.0352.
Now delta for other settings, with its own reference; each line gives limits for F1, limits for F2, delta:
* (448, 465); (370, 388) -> 15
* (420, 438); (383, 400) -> 12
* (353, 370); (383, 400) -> -4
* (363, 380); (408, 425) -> -11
